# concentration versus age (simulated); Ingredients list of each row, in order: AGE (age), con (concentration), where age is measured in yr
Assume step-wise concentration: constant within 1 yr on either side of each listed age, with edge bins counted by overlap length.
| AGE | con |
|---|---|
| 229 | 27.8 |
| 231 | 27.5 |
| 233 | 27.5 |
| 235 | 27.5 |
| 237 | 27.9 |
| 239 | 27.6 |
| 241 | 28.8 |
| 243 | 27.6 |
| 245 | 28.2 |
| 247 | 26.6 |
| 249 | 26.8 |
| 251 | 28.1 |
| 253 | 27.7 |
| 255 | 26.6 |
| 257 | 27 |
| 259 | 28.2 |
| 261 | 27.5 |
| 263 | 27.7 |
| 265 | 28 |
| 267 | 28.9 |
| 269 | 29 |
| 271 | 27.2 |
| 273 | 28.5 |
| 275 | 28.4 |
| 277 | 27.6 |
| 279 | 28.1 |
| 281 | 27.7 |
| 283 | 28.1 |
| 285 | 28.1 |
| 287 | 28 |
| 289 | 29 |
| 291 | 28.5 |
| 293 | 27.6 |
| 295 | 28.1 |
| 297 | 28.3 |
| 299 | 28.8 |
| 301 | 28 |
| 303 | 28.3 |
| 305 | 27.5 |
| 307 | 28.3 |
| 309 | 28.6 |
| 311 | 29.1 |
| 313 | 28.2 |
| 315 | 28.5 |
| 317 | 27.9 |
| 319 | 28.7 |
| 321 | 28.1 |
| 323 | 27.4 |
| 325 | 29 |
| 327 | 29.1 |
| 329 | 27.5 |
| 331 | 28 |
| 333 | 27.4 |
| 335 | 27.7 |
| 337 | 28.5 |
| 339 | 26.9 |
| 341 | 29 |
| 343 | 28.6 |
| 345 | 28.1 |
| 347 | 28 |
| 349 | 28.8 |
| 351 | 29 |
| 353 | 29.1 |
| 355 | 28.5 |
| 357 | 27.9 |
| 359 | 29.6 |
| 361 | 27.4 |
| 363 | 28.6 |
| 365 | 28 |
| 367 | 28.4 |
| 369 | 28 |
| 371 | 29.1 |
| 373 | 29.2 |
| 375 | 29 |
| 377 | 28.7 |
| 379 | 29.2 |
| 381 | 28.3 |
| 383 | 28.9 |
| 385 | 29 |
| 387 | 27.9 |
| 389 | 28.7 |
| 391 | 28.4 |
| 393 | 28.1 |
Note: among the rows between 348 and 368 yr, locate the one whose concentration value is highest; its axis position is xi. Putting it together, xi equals 359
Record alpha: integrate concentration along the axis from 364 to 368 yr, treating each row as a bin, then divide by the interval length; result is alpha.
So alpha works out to 28.2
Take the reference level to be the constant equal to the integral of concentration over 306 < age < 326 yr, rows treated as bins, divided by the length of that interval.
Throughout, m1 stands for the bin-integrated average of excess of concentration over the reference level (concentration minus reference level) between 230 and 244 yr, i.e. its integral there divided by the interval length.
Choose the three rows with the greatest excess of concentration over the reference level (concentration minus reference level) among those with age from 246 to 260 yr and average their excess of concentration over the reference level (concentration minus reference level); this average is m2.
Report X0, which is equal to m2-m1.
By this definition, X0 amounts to 0.23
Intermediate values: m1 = -0.61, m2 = -0.4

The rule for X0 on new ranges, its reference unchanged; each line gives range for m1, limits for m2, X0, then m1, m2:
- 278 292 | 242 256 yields -0.21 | -0.17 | -0.4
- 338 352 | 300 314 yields 0.32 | -0.04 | 0.3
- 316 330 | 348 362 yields 0.99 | -0.14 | 0.9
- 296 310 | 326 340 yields 0.28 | -0.12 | 0.2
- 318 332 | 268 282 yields 0.38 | -0.12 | 0.3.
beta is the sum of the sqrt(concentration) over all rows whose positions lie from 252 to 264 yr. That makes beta 31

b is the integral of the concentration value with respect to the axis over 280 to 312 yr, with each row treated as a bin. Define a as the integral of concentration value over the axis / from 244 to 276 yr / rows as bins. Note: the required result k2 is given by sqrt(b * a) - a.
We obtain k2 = 8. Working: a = 889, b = 904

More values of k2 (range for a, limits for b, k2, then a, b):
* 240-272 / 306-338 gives 8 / 888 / 904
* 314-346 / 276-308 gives 0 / 901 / 900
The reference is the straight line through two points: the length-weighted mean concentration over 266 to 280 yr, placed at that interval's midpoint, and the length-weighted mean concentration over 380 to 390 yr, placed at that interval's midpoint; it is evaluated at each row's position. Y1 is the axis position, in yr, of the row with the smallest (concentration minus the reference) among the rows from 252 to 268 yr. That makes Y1 255 yr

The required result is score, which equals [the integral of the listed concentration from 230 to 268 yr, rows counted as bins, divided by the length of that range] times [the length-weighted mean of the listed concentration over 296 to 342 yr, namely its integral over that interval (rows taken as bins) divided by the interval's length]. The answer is 780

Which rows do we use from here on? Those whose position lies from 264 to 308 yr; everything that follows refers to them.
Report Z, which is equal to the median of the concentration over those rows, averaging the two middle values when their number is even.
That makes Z 28.1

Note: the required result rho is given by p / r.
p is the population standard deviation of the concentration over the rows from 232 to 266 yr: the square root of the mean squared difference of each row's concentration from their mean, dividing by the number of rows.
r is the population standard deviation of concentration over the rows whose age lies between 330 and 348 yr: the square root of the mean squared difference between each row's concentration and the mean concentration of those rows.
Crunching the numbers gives 0.96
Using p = 0.58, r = 0.60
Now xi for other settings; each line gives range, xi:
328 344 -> 341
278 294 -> 289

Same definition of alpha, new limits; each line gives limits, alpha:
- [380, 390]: 28.6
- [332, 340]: 27.6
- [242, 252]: 27.5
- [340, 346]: 28.6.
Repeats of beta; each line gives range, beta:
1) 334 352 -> 48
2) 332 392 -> 160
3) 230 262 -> 84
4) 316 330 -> 37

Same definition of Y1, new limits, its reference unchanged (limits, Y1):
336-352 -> 339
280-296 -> 293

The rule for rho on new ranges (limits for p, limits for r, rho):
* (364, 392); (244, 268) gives 0.64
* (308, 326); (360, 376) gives 0.86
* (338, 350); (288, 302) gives 1.56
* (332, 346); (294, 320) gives 1.70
